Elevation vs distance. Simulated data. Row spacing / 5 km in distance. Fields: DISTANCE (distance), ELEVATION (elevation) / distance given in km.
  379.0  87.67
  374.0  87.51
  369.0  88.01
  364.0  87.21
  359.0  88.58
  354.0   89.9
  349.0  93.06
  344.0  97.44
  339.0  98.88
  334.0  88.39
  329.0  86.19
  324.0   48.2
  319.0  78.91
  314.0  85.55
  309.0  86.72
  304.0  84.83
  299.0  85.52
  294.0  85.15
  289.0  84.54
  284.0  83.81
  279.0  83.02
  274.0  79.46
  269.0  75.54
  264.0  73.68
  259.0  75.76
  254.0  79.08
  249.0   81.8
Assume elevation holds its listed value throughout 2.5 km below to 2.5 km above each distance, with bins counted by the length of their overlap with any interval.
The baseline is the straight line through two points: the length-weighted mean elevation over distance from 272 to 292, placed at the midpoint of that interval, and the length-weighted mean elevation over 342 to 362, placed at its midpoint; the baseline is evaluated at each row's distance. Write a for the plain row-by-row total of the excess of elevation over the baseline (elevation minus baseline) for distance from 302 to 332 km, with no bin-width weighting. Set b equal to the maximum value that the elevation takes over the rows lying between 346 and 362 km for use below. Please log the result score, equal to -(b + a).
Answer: -39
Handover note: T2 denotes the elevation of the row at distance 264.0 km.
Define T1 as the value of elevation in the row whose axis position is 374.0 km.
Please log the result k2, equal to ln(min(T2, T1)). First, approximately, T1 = 87.51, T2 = 73.68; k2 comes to 4.30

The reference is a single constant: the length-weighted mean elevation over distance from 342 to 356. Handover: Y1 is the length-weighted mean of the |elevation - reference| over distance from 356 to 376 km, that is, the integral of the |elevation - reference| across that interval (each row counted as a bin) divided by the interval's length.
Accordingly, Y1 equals 5.6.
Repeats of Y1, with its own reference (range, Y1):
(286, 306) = 8.5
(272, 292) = 10.6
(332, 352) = 3.7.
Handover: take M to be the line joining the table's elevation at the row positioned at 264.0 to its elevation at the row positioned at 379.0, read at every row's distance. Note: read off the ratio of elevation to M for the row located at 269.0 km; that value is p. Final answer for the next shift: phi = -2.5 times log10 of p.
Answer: -0.02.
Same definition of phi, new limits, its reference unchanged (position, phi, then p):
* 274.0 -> -0.06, 1.06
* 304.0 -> -0.08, 1.08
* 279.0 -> -0.10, 1.10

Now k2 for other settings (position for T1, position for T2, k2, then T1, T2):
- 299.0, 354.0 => 4.45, 85.52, 89.9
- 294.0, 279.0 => 4.42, 85.15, 83.02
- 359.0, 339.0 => 4.48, 88.58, 98.88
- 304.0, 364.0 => 4.44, 84.83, 87.21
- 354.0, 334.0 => 4.48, 89.9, 88.39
